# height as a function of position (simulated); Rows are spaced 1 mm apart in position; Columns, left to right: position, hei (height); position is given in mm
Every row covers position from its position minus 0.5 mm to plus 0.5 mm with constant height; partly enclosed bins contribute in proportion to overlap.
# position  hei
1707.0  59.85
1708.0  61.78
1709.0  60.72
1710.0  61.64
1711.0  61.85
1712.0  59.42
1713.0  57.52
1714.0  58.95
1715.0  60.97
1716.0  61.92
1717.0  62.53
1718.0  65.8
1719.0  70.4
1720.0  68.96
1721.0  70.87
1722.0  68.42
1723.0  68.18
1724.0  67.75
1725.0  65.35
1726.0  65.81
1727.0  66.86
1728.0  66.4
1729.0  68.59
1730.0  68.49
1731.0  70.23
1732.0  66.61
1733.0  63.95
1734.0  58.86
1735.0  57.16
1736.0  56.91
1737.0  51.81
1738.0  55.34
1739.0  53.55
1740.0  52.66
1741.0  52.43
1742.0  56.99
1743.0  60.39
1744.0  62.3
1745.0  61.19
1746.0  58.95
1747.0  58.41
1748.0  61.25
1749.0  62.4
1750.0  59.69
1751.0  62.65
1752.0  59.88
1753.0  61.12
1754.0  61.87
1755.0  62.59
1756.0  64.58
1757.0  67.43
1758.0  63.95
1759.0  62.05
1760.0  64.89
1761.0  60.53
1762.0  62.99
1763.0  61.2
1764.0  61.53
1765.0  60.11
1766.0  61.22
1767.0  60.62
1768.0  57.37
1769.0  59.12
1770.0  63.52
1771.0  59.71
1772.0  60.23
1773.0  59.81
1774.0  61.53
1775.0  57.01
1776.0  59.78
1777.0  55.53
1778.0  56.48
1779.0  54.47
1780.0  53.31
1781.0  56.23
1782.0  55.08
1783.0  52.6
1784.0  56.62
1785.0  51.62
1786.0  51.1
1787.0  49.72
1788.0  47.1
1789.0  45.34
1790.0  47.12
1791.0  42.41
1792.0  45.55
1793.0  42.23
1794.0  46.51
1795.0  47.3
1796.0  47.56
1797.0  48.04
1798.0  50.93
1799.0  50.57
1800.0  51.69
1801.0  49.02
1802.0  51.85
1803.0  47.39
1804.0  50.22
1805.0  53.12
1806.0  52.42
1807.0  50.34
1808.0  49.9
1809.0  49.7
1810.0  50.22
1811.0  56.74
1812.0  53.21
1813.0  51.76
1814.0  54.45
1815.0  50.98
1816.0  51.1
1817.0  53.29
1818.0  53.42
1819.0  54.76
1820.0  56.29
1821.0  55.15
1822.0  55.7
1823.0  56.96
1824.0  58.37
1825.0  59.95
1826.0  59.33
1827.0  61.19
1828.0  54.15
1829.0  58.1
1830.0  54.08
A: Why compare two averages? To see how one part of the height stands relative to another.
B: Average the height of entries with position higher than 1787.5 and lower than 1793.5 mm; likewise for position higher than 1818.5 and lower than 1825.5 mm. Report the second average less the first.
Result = 12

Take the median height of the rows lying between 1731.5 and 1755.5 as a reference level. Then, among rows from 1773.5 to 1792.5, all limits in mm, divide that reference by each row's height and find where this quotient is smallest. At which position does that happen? 1774.0 mm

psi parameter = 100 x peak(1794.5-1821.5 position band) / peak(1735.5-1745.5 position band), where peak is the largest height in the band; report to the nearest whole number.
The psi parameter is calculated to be 91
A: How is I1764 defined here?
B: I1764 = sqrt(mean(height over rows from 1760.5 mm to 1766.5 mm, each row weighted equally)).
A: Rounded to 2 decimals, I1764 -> 7.83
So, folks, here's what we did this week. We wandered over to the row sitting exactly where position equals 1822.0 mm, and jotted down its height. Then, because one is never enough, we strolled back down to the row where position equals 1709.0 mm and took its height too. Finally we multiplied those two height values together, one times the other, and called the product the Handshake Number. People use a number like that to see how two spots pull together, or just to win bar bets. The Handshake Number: 3382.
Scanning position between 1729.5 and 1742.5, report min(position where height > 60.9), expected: 1730.0 mm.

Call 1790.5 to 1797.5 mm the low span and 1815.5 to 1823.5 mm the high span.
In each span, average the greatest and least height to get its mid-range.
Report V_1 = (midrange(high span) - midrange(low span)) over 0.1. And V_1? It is 89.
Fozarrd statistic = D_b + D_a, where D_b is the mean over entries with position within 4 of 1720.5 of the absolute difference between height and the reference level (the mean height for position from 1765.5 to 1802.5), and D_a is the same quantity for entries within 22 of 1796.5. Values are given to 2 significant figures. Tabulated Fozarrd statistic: 18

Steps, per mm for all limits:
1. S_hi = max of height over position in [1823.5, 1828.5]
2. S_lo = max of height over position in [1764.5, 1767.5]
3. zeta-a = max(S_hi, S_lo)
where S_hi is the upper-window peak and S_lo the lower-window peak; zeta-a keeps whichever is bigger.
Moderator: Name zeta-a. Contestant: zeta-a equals 61.2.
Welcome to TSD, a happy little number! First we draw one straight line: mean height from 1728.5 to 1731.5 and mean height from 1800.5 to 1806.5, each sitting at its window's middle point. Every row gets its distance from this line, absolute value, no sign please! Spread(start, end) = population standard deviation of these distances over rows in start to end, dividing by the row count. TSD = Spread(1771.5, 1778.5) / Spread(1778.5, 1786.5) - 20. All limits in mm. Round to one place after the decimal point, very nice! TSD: -19.3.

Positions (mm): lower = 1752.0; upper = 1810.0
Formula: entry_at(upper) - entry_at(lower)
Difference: -10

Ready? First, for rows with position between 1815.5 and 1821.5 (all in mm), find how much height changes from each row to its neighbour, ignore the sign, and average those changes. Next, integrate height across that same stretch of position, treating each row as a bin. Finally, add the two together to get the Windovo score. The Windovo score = 325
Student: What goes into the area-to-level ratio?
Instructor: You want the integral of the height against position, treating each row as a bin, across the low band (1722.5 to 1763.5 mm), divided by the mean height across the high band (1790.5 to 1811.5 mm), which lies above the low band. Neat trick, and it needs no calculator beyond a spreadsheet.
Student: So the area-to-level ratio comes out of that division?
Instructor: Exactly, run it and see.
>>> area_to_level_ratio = 51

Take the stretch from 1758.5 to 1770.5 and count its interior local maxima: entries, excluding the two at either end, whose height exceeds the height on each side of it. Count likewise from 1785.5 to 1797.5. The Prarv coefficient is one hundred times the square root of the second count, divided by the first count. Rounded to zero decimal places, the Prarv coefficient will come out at 35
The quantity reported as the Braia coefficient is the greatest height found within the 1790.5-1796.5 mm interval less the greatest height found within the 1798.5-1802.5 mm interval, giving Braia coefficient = -4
